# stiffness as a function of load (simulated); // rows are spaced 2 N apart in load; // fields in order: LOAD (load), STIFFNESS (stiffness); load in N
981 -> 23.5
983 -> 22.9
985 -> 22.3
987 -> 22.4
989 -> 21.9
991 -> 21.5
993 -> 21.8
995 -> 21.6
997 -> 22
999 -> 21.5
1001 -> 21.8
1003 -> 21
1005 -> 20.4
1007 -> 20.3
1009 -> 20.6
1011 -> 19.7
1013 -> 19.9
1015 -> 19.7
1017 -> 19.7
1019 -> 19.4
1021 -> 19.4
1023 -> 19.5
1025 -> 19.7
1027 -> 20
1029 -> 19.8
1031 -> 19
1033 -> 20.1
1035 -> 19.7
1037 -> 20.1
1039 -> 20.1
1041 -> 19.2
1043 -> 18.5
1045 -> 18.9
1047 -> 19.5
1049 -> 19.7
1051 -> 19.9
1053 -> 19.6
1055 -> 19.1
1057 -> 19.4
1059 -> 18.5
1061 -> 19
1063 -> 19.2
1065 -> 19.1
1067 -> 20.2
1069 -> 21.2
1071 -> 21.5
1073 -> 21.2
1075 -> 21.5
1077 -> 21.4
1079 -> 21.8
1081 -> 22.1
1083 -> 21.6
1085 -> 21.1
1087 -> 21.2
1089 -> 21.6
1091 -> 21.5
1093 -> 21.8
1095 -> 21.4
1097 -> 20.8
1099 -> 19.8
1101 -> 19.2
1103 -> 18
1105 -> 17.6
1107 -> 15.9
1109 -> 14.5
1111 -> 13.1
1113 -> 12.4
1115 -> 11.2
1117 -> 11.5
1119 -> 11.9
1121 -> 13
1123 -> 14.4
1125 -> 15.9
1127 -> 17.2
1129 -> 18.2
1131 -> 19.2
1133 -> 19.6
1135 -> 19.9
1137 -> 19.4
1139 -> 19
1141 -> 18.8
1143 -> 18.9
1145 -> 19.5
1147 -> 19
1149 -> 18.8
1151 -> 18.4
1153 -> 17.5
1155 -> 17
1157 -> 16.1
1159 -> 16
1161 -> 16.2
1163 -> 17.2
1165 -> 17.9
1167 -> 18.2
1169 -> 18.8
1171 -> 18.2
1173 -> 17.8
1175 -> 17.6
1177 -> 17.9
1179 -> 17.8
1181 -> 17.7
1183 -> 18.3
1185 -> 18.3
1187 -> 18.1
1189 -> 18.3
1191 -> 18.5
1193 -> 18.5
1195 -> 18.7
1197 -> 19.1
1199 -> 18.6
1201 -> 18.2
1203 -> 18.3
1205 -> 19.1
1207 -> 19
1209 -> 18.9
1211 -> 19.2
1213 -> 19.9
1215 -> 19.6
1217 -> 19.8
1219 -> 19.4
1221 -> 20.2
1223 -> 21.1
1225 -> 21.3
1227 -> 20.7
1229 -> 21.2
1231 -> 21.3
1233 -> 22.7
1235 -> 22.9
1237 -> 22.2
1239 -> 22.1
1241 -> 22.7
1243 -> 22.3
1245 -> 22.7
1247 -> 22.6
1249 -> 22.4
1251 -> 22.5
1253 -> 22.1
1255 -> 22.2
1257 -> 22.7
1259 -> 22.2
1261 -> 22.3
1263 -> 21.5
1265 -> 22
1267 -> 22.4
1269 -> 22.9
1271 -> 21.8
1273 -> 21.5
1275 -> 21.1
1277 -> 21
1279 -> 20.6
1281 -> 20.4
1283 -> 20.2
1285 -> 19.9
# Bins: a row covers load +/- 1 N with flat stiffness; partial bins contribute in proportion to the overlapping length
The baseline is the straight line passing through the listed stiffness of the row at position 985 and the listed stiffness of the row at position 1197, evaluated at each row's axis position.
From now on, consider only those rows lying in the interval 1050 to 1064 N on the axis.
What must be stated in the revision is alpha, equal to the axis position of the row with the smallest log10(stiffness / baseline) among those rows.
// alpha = 1059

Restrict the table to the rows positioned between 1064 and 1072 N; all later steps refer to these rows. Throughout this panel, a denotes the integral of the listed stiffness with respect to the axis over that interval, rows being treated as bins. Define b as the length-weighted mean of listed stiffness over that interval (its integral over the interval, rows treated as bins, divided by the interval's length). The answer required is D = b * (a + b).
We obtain 3782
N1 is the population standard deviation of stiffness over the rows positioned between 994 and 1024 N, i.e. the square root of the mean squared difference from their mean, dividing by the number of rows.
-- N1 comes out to 0.9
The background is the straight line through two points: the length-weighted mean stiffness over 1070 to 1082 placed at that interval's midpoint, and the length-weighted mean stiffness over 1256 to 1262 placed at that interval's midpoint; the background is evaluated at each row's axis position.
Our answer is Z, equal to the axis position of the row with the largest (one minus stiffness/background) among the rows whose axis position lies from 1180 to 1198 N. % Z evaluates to 1181 N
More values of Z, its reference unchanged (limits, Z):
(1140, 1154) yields 1153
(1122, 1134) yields 1123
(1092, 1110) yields 1109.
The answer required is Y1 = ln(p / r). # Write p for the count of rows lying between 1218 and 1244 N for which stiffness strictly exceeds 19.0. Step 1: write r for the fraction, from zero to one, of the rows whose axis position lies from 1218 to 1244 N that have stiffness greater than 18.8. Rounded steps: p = 13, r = 1.00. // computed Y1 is 2.56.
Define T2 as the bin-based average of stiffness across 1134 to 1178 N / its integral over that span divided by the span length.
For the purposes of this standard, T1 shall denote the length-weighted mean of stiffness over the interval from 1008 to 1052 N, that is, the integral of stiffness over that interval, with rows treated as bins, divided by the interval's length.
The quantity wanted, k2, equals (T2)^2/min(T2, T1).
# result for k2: 18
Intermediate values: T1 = 20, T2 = 18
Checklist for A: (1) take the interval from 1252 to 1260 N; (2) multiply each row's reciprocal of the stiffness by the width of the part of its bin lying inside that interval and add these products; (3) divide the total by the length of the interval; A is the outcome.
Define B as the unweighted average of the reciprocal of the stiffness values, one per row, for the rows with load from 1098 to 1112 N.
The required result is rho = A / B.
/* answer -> 0.74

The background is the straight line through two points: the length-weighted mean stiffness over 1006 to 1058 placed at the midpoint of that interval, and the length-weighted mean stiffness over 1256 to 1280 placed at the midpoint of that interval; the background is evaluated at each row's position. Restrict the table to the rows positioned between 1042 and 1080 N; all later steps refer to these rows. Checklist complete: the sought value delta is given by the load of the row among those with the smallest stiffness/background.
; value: 1059 N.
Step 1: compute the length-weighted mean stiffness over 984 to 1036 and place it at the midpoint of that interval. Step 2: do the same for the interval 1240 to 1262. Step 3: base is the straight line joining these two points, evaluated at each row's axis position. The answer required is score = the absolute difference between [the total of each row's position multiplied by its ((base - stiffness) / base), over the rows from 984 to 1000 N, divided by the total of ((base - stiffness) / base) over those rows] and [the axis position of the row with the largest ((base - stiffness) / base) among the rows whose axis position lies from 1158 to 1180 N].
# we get 167.8 N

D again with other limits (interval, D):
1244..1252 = 4577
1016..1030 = 5788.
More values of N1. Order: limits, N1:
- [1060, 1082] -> 1.1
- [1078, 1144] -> 3.4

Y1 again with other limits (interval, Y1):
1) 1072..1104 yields 2.77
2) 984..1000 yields 2.08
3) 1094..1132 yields 2.94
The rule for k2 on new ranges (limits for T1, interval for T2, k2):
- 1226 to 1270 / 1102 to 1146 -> 16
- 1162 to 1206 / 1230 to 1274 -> 27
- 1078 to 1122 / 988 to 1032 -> 23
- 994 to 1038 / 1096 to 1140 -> 16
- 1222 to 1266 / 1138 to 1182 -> 18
